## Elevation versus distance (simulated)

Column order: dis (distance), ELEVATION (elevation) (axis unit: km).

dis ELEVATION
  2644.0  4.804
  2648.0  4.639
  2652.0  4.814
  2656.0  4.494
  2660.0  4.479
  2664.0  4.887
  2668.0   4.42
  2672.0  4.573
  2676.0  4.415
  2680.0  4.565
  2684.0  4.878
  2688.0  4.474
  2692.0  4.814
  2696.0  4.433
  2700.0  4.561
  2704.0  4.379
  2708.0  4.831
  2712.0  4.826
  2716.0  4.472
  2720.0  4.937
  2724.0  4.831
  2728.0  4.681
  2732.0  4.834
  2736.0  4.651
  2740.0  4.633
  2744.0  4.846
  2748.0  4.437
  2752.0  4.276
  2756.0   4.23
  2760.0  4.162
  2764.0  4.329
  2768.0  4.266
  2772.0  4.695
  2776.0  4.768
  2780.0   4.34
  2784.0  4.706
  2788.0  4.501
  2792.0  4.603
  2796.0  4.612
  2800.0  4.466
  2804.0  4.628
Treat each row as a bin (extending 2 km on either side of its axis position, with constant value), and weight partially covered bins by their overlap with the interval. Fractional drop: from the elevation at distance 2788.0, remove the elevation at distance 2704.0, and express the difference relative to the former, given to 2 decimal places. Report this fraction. 0.03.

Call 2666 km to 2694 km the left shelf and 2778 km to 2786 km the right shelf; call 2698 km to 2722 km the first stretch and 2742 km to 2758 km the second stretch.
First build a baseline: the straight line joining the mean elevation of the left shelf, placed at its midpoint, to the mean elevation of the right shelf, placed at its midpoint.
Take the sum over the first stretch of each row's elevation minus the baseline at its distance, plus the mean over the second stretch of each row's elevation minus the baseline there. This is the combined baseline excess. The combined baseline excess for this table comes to 0.5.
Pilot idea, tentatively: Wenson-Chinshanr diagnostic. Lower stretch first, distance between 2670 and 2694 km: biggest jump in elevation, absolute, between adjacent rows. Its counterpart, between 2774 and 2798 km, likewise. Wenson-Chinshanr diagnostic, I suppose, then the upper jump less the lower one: 0.02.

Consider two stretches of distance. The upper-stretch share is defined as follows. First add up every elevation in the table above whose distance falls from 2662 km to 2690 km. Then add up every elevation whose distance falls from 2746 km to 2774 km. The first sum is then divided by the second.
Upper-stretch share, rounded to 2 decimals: 1.06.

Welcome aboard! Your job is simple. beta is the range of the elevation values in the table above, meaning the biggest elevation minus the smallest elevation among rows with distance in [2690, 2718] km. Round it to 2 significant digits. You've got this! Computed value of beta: 0.45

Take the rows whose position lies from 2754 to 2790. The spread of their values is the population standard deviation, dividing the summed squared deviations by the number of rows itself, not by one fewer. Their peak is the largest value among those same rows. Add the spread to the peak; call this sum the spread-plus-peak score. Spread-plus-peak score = 4.98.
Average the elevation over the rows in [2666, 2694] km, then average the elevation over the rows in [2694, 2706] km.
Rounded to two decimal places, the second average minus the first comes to -0.13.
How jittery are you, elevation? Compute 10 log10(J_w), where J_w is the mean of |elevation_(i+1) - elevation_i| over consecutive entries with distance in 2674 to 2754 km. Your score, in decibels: -6.2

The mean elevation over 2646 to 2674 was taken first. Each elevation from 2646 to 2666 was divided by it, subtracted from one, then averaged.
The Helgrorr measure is -0.010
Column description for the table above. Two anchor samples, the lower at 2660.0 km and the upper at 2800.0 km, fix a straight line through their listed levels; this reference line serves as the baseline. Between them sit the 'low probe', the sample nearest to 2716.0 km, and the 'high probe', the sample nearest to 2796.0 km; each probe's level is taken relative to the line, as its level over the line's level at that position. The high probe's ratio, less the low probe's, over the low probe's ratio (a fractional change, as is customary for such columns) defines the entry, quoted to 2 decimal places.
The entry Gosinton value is 0.03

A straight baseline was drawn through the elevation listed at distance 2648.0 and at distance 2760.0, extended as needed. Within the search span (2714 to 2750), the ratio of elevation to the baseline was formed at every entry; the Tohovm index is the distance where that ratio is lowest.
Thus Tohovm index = 2716.0 km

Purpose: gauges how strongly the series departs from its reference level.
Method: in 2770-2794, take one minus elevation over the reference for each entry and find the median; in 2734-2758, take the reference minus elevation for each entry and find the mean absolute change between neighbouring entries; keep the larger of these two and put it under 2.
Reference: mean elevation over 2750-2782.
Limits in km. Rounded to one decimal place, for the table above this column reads 11.8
